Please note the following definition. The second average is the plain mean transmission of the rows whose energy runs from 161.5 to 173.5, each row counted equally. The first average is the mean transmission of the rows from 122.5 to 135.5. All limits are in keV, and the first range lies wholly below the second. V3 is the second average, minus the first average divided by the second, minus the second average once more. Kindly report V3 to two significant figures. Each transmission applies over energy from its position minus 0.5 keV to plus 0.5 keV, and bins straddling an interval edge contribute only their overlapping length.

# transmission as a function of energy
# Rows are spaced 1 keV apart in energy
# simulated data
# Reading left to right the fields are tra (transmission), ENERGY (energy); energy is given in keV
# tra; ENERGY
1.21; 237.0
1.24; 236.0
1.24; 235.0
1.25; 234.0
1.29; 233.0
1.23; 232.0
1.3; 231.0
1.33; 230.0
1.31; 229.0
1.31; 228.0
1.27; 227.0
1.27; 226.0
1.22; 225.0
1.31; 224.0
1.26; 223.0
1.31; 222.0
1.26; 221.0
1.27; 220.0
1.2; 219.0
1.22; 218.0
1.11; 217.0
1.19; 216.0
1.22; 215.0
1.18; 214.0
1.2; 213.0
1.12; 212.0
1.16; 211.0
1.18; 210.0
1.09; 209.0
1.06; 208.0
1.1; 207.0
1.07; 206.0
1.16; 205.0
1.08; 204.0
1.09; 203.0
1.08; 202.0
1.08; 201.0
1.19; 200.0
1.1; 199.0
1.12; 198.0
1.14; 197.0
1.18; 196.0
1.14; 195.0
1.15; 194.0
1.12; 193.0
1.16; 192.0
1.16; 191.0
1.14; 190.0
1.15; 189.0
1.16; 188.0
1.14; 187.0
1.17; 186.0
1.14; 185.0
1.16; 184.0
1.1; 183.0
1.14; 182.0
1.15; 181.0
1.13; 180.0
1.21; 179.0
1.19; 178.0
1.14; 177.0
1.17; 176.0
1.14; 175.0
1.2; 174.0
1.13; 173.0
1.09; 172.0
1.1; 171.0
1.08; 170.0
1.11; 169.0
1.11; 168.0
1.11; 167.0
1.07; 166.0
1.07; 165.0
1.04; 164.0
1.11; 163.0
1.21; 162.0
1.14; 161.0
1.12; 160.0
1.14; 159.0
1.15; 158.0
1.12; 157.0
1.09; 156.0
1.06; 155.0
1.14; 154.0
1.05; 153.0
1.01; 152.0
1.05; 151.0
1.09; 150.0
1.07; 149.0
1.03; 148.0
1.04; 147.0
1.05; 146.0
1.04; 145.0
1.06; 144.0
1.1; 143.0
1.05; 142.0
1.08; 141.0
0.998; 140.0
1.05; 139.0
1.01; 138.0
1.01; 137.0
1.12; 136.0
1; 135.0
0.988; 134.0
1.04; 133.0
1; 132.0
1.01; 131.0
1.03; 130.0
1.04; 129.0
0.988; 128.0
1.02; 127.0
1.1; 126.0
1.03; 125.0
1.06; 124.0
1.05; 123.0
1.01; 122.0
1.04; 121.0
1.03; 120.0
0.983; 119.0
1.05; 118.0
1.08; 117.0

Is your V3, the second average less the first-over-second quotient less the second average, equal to -0.93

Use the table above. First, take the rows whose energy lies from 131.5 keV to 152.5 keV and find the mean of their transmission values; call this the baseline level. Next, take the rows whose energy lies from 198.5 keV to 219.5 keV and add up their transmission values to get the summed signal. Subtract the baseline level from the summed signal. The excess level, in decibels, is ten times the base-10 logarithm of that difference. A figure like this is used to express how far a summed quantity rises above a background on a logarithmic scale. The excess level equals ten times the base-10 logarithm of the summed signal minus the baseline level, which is 13.6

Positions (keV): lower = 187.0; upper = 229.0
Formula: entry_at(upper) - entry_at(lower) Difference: 0.17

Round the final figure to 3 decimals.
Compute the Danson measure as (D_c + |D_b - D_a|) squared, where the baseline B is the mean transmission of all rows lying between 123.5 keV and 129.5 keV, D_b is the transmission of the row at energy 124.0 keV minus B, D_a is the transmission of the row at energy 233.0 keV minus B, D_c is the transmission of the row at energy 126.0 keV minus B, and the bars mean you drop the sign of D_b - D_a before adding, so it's 0.084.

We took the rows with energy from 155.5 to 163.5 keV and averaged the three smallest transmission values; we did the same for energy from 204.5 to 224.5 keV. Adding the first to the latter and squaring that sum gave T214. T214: 4.8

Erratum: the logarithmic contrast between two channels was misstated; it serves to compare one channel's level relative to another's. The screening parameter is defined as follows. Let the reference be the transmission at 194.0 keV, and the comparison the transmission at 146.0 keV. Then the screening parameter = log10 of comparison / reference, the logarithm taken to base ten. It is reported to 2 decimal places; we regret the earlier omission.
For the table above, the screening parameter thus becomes -0.04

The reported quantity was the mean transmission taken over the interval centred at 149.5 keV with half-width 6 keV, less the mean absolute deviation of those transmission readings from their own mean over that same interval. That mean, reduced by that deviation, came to 1.04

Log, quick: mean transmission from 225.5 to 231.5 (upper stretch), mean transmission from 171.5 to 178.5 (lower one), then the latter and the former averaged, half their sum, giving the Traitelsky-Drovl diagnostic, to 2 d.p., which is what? 1.22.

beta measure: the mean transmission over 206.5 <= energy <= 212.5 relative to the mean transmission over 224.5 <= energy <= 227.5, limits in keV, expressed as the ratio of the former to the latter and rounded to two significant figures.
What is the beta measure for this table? 0.89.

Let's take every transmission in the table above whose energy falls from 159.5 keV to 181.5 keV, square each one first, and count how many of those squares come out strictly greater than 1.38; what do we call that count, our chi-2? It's 4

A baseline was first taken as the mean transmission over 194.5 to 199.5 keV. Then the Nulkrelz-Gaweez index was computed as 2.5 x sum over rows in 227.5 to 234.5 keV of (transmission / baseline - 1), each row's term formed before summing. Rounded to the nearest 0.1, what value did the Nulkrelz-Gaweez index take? 2.4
